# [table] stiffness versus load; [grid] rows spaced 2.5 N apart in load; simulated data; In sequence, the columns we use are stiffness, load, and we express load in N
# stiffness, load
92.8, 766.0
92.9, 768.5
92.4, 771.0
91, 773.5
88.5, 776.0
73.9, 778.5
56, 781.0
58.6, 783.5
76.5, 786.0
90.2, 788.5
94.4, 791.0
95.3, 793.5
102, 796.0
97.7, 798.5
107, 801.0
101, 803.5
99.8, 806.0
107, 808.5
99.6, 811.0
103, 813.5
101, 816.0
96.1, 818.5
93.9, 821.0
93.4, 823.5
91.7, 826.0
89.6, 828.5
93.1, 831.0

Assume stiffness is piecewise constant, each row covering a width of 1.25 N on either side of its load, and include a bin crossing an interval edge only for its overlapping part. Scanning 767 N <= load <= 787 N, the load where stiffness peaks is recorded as 768.5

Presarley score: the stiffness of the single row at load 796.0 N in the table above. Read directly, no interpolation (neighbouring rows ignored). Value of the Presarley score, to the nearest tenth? 102.0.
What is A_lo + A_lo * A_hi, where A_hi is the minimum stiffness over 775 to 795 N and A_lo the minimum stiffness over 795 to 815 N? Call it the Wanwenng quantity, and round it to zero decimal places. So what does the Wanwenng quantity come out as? 5569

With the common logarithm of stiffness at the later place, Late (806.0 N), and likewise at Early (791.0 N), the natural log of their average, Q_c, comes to 0.687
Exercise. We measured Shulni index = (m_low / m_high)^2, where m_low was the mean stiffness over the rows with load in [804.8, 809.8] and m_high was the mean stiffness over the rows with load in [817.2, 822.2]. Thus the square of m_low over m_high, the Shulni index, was 1.2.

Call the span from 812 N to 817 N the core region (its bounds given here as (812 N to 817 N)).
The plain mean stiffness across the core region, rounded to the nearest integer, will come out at 102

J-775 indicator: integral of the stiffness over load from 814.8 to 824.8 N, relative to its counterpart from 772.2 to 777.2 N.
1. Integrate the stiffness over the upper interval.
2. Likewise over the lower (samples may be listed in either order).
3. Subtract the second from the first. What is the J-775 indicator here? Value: 512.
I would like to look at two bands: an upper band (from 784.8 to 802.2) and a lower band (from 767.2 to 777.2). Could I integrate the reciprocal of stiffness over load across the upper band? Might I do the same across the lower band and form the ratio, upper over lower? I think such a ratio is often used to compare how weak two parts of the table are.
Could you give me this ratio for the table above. 1.7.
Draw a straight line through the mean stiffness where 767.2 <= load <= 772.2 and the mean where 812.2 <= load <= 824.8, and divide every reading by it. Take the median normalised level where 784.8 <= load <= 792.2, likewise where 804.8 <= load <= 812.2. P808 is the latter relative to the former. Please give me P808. 1.09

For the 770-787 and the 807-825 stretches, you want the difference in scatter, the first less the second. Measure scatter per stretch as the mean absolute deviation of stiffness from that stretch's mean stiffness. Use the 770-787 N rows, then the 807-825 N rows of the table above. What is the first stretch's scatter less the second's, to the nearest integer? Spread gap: 8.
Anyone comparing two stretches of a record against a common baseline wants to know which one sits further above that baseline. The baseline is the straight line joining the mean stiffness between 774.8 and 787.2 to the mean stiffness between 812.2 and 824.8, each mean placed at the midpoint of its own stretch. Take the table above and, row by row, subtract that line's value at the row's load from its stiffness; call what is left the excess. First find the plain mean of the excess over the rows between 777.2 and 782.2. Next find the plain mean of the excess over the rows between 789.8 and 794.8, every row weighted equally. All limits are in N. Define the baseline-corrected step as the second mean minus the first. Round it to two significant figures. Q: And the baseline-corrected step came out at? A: 21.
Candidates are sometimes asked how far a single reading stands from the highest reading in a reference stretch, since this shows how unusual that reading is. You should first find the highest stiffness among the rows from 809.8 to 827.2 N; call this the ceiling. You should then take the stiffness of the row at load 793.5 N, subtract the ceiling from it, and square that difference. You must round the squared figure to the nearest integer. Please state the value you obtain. 59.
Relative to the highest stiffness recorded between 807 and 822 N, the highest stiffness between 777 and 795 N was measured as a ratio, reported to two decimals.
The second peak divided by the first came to 0.89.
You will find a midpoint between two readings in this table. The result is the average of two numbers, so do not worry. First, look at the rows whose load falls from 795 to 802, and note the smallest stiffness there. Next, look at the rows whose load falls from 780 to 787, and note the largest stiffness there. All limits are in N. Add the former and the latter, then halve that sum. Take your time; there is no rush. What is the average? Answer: 87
